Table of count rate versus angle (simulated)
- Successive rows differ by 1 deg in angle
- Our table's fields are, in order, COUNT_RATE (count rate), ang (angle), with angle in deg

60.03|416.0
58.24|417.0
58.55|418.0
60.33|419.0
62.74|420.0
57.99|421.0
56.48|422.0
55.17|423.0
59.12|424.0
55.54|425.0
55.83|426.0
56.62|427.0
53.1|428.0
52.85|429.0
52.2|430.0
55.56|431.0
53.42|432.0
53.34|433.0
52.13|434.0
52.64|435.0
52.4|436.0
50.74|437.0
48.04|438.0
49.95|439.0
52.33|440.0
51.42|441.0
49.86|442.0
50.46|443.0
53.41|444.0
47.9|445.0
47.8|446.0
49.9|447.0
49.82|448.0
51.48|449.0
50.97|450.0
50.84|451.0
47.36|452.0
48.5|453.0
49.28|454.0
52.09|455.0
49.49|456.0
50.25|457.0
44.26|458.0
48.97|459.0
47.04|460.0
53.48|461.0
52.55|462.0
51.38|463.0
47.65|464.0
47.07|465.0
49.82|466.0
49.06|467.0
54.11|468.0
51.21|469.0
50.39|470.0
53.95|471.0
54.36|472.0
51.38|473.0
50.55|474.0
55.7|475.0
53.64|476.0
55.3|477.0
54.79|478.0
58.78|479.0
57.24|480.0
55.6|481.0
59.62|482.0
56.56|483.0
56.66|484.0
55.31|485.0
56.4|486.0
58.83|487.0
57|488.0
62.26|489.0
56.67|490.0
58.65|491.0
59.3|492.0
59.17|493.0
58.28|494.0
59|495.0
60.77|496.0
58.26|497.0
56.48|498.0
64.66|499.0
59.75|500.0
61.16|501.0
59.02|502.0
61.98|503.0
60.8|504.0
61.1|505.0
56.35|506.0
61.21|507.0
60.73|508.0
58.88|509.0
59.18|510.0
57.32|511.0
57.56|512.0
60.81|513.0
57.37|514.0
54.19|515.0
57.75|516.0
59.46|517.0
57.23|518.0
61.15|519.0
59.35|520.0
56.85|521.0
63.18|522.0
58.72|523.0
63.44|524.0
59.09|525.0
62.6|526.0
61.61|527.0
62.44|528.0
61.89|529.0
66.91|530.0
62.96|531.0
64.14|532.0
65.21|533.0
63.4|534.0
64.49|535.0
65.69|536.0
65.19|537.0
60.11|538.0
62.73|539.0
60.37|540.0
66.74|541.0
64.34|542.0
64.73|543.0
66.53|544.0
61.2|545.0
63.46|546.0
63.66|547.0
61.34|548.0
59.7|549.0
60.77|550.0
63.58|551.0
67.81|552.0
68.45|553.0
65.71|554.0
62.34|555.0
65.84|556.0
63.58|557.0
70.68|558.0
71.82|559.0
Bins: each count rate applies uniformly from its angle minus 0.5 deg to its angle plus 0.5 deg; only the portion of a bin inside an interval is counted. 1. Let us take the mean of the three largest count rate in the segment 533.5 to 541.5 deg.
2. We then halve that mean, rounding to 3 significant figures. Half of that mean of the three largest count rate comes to 32.9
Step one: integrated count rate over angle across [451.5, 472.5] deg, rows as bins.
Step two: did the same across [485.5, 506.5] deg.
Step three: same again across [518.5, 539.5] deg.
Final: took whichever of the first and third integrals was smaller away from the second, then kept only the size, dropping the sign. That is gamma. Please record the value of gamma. 194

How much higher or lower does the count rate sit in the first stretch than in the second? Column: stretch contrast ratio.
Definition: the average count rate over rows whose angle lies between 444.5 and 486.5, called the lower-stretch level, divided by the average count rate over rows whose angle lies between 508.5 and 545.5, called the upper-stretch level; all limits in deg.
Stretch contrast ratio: 0.84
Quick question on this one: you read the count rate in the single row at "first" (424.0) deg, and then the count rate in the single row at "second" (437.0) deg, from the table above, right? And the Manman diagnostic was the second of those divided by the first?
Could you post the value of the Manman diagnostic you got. 0.86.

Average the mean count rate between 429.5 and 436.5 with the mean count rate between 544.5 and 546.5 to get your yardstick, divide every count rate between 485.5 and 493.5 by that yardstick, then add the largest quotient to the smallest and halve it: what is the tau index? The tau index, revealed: 1.03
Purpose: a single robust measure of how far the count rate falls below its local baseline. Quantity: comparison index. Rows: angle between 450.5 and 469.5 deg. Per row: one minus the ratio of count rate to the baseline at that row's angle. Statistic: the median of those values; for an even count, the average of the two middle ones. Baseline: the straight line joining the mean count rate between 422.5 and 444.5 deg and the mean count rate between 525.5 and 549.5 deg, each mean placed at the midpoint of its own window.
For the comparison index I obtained 0.10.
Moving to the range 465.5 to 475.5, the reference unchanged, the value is 0.10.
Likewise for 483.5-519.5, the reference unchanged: 0.01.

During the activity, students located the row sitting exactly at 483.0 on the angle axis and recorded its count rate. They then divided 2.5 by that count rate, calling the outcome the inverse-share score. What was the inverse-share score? 0.0442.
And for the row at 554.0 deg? 0.0380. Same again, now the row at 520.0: 0.0421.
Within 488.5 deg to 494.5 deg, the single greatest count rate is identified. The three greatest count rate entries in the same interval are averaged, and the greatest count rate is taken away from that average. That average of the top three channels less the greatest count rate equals -2.0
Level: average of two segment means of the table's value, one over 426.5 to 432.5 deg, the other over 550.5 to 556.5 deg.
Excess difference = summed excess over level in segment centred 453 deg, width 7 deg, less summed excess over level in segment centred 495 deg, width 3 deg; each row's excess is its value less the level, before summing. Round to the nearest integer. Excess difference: -69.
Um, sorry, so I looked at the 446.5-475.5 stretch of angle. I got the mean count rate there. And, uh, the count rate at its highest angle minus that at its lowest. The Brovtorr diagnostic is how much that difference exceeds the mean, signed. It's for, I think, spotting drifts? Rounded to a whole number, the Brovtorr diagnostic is -45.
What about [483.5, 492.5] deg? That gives -55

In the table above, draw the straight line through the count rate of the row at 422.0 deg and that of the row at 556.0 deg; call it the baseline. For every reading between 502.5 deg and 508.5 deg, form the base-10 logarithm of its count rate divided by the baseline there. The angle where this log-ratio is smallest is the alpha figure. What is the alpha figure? 506.0 deg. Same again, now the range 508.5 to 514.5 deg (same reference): 514.0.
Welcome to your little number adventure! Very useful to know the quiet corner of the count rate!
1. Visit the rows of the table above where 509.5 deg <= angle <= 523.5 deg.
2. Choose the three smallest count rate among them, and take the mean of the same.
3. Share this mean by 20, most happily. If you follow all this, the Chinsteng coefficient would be 2.80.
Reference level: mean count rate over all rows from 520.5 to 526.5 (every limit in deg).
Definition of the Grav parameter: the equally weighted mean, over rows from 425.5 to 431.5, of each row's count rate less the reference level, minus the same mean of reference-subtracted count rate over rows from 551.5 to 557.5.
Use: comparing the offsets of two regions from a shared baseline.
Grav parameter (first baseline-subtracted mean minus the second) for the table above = -11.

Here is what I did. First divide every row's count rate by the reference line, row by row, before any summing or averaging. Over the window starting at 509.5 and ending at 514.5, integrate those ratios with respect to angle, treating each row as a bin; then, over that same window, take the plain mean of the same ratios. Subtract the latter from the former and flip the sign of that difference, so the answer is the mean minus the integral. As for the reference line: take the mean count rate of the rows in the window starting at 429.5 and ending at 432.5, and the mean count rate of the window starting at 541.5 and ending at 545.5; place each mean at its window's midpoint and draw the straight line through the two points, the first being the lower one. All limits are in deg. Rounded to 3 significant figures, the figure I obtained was -3.82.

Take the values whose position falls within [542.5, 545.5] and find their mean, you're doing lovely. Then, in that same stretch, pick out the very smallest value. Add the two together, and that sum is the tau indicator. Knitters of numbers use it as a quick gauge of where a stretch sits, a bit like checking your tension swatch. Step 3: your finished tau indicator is 125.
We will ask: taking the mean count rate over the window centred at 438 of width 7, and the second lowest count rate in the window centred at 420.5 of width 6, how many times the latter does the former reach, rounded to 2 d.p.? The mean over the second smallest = 0.90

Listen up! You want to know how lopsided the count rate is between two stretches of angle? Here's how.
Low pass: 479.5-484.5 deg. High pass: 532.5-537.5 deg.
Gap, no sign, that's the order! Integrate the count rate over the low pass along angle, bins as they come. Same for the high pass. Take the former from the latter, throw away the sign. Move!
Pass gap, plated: 38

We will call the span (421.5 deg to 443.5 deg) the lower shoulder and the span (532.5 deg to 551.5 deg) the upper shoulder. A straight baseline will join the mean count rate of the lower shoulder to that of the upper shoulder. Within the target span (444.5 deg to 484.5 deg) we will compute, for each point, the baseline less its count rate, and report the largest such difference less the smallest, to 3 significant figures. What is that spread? 13.1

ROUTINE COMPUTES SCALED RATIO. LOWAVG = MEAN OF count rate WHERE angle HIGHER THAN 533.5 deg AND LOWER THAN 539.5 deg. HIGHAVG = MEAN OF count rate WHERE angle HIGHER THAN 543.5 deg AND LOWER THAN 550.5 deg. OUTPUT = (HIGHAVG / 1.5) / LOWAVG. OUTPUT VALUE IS 0.65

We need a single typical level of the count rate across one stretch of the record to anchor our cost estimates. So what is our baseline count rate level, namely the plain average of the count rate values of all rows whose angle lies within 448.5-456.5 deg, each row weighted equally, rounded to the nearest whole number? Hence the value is 50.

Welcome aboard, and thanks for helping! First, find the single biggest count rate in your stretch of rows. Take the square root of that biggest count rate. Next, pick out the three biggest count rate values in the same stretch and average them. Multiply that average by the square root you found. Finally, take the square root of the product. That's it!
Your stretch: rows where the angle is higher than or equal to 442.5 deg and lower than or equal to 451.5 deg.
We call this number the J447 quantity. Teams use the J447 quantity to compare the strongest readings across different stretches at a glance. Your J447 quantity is 19.5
